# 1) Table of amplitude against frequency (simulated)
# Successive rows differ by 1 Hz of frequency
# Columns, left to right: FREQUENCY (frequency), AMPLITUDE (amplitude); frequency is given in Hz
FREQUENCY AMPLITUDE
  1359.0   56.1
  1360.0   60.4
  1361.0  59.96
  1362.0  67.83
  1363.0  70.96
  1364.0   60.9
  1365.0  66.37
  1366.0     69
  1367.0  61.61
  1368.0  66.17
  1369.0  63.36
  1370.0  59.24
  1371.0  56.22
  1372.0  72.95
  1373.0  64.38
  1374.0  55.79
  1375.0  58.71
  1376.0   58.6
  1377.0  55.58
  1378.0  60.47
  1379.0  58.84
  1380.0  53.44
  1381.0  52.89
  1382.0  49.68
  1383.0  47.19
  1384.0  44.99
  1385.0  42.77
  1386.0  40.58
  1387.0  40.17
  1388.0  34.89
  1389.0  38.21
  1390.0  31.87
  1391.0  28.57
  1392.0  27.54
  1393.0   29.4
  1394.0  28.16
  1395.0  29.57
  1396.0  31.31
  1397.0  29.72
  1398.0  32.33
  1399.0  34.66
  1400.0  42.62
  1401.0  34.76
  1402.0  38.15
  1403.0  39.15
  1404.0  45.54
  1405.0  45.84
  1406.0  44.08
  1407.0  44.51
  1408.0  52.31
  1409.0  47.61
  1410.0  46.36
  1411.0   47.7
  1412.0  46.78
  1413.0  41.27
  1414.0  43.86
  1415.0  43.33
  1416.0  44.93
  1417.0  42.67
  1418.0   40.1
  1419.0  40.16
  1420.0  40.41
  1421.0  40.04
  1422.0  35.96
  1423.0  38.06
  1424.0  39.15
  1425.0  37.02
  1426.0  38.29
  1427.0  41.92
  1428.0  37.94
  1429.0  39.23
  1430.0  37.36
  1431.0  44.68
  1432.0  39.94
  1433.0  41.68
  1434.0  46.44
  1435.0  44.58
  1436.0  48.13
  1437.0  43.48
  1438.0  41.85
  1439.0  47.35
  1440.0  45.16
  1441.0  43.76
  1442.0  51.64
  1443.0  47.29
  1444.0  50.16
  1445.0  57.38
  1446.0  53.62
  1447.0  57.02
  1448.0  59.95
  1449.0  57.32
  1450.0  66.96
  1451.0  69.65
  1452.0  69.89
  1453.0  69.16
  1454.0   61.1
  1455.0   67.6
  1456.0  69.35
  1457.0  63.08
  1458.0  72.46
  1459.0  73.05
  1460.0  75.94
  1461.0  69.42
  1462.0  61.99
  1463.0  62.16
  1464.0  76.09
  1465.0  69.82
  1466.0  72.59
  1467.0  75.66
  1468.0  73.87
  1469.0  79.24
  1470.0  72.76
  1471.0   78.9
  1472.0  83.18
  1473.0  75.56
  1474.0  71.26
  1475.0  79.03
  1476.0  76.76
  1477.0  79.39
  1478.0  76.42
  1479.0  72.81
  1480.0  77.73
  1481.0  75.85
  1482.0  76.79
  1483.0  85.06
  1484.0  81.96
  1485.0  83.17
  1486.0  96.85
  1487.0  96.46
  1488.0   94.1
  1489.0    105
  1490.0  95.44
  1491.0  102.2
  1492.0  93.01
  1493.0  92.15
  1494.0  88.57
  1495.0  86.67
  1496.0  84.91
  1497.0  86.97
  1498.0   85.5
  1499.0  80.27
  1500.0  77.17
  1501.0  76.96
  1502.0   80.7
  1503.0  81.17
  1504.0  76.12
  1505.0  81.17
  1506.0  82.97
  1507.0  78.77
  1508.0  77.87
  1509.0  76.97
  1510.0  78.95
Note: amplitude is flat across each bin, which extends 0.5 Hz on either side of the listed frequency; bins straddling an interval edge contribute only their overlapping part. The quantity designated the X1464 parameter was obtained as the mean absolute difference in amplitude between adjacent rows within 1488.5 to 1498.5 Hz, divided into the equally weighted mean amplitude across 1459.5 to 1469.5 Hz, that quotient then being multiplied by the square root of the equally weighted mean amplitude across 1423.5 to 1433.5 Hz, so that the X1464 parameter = 109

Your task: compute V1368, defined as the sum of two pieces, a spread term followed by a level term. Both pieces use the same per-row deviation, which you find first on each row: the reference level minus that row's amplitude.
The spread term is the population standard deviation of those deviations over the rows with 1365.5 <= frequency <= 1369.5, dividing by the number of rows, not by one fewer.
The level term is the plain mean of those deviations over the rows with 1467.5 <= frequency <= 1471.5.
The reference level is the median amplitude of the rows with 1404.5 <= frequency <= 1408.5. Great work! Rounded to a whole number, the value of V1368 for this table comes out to -28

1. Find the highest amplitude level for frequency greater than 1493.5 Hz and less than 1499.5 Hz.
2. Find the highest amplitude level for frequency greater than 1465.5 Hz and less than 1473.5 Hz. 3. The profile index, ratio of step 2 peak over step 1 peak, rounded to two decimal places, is 0.94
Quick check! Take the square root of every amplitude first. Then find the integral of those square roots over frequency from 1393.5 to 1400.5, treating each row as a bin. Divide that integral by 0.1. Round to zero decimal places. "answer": 399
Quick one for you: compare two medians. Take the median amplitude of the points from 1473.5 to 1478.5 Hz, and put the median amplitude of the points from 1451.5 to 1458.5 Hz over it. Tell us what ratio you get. 0.9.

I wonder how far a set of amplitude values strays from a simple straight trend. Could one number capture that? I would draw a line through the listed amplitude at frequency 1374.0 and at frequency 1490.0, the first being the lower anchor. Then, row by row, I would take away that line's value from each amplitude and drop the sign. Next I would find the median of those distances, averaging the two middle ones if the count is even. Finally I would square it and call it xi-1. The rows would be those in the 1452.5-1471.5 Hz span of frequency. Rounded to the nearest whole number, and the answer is 209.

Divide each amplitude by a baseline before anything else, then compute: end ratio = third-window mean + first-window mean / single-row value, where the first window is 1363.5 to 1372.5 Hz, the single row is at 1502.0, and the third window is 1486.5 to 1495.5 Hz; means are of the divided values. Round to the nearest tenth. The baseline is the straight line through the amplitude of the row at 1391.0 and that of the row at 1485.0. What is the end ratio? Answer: 6.0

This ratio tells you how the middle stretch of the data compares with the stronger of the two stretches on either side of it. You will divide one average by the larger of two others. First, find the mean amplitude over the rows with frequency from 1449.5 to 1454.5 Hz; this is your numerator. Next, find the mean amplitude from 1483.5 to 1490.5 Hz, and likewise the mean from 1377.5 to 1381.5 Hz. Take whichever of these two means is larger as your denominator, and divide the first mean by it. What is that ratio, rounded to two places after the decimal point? 0.72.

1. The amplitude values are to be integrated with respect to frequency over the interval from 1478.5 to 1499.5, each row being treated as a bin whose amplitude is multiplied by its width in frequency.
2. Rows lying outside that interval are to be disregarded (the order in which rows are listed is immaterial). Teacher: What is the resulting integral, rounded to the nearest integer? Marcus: 1841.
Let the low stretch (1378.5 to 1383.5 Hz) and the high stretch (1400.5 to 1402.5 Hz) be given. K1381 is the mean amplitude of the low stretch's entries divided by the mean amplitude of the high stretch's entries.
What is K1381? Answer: 1.4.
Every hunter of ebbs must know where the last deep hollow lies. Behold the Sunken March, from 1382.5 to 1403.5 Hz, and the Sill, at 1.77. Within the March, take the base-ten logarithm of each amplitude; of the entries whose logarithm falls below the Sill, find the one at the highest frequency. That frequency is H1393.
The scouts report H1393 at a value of 1403.0 Hz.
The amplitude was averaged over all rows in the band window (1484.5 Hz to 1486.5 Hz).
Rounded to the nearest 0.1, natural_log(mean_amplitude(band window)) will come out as 4.5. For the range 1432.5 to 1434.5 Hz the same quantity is 3.8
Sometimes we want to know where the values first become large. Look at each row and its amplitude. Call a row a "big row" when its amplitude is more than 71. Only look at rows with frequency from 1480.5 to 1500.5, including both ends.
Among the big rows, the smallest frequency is 1481.0 Hz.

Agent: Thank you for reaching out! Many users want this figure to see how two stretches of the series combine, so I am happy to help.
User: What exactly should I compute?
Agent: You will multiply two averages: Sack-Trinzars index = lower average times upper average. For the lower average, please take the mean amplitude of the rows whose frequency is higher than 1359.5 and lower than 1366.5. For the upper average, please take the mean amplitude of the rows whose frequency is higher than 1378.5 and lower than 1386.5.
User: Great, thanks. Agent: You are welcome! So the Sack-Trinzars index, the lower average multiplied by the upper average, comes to 3175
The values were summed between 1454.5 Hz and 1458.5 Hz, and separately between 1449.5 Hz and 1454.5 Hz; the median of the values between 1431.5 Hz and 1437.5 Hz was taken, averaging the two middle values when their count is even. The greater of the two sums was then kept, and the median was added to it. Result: 381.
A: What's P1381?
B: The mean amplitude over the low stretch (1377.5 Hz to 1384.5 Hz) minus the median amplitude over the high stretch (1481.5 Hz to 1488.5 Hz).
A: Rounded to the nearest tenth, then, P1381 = -32.6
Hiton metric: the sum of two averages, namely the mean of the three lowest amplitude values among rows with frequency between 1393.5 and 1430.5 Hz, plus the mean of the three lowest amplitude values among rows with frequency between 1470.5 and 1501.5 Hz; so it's 102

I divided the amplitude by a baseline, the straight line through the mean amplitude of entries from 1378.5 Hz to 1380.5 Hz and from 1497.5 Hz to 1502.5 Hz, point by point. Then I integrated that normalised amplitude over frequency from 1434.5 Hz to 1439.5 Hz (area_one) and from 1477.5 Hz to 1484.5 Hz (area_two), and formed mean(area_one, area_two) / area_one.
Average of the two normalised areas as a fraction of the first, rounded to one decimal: 1.6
